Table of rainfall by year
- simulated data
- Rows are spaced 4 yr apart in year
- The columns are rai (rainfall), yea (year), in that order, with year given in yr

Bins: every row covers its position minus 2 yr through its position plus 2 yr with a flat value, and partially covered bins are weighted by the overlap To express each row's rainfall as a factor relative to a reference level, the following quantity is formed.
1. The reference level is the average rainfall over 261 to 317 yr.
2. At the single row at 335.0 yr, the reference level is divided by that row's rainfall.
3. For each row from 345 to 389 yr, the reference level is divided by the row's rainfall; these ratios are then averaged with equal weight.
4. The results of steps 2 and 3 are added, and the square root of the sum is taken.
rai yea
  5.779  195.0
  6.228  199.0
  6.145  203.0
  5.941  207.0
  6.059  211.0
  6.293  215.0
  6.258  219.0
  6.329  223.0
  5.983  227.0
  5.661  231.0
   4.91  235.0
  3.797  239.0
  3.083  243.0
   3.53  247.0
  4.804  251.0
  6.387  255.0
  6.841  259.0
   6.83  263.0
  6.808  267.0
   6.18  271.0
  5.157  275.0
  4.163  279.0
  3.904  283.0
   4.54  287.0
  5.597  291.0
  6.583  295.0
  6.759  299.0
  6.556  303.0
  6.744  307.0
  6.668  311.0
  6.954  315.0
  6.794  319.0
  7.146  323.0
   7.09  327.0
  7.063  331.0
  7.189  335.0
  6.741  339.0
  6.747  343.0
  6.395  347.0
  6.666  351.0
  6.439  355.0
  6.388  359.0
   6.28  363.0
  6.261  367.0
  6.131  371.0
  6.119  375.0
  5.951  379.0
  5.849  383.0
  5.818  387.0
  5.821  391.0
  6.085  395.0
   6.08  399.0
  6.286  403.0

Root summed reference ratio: 1.34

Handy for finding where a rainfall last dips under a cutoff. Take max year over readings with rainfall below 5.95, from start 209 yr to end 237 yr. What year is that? 235.0 yr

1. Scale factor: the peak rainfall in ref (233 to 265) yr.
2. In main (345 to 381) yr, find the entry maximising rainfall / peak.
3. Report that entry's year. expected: 351.0 yr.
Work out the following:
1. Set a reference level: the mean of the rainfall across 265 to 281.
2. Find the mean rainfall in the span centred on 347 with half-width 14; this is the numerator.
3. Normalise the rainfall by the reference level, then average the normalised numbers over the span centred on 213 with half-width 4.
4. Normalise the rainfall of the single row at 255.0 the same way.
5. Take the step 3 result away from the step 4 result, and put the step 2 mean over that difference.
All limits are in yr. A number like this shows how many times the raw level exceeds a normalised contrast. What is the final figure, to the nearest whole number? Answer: 176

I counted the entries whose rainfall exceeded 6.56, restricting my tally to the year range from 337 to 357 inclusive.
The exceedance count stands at 3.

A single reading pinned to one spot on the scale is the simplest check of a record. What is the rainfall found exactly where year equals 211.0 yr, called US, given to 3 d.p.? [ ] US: 6.059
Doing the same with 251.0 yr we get 4.804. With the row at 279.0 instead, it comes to 4.163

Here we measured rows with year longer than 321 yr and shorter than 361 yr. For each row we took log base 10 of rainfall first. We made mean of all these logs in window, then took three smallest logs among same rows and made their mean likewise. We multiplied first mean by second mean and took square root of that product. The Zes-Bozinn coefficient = 0.82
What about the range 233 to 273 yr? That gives 0.62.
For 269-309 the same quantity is 0.68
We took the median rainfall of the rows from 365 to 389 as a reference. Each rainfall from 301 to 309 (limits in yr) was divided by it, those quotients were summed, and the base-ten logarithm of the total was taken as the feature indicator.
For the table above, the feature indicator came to 0.343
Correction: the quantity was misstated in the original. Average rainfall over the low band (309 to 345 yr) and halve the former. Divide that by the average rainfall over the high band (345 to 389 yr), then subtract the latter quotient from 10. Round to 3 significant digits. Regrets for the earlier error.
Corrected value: 9.44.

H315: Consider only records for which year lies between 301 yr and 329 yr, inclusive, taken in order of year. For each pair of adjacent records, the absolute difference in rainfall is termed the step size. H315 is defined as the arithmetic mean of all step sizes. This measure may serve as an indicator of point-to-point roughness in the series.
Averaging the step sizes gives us 0.2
